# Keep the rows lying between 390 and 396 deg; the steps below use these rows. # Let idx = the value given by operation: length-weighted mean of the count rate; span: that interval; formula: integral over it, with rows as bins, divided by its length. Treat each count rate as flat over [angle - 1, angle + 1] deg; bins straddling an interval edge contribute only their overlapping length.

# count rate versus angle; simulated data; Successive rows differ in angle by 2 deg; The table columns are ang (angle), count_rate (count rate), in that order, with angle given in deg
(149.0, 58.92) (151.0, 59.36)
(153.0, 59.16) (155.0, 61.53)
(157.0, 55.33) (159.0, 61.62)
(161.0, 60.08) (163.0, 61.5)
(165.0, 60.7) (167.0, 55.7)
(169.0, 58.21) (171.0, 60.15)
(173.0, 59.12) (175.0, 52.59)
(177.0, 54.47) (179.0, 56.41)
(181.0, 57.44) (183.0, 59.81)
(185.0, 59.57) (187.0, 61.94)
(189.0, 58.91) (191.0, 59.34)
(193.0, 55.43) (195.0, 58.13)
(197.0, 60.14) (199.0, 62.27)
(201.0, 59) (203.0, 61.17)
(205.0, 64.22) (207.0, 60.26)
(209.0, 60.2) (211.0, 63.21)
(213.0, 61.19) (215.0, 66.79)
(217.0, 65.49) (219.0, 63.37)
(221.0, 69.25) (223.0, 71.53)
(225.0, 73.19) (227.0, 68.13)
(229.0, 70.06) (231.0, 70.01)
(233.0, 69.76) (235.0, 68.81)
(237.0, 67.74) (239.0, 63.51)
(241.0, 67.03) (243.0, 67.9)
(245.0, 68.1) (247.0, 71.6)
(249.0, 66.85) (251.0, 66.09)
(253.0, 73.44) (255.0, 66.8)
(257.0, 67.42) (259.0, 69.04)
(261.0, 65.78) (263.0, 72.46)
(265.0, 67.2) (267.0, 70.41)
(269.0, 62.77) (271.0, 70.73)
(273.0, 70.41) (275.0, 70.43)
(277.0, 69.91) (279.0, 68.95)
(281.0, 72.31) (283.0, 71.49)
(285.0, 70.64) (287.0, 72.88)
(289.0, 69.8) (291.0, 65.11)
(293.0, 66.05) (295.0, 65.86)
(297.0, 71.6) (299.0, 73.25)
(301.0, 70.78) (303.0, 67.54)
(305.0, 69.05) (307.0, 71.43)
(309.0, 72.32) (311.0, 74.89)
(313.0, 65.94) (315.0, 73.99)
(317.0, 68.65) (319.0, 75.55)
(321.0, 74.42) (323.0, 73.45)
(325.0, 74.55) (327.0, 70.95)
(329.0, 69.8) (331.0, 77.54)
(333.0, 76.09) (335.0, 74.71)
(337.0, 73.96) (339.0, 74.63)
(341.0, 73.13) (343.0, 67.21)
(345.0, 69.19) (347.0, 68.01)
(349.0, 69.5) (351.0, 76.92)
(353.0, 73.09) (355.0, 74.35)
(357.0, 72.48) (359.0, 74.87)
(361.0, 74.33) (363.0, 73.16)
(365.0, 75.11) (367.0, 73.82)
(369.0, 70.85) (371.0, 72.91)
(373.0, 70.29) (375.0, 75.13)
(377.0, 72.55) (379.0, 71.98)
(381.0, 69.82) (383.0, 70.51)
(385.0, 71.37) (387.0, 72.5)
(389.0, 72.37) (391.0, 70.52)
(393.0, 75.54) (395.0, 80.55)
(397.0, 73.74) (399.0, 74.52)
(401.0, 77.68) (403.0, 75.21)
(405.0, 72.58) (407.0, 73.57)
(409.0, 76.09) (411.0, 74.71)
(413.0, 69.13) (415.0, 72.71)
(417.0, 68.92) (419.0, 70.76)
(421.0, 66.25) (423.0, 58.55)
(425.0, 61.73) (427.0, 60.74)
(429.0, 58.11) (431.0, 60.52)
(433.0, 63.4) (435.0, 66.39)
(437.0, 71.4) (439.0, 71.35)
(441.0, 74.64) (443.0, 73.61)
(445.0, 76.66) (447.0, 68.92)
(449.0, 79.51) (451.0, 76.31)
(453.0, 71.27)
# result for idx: 75.5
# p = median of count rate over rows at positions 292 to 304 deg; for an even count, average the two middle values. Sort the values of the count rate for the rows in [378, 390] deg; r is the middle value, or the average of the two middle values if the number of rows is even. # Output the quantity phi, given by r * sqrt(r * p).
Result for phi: 5046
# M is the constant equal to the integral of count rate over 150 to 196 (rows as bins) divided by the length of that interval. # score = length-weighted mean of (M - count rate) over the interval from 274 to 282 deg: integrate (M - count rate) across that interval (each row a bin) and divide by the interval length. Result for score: -12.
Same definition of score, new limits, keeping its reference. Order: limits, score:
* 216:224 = -9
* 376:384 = -13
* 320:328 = -15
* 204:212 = -3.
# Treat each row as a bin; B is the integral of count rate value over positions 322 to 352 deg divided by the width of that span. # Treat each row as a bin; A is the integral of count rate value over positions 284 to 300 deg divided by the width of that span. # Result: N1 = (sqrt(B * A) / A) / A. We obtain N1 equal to 0.0147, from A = 69.4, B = 72.6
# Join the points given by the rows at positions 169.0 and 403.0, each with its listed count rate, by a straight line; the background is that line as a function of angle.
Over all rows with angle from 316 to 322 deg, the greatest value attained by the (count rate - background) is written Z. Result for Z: 6.4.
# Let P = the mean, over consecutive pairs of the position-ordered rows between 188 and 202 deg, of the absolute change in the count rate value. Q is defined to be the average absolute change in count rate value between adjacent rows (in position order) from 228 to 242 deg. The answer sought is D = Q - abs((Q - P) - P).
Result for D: -1.5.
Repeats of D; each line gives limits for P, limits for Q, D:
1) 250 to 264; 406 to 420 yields -2.5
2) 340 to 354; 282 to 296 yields -3.3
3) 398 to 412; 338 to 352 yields 2.1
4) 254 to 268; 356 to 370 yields -3.4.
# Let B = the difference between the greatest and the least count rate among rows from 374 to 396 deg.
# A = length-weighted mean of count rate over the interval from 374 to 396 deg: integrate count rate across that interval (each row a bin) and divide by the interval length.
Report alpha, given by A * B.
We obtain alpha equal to 783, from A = 73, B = 10.7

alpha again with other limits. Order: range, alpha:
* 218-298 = 735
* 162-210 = 686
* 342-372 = 703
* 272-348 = 885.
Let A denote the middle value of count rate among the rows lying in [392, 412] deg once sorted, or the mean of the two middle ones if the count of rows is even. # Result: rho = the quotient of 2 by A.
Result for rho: 0.0267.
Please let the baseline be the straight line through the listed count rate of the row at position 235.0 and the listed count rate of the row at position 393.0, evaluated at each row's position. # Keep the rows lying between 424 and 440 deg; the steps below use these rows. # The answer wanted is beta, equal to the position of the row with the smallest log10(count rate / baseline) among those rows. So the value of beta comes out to 429.0 deg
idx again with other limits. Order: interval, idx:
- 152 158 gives 58.7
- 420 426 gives 62.2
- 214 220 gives 65.2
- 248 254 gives 68.8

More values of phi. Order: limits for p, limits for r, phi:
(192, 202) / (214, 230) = 4373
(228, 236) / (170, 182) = 3590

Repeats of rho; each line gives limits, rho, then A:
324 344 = 0.0269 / 74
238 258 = 0.0298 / 67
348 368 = 0.0270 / 74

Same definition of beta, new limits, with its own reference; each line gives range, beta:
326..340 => 329.0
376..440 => 429.0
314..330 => 317.0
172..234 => 175.0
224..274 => 269.0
